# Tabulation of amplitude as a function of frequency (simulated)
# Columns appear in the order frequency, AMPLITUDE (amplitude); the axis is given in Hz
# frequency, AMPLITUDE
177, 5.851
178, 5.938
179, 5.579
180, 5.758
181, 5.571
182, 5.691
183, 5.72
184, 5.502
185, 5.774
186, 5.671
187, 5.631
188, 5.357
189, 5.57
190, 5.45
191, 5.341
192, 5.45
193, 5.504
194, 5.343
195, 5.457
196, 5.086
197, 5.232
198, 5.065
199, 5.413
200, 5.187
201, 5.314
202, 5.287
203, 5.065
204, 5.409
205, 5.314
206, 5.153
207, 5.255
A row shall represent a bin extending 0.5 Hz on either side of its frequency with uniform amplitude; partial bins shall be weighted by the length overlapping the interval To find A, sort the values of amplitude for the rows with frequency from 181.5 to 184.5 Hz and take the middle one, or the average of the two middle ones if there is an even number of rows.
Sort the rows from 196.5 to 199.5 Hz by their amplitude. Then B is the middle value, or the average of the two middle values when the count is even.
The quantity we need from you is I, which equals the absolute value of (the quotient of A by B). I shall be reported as 1.09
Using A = 5.69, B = 5.23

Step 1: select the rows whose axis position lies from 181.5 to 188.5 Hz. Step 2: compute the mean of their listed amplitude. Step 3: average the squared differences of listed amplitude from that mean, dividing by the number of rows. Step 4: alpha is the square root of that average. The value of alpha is 0.133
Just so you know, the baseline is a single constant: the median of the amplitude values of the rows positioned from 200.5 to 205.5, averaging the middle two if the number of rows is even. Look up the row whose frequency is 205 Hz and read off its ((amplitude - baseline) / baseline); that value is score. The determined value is 0.00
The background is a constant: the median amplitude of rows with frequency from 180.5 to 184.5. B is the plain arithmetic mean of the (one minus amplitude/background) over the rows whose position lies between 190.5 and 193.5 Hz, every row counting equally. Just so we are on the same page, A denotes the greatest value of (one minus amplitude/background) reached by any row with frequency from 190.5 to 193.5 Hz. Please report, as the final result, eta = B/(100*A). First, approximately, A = 0.05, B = 0.04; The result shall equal 0.0069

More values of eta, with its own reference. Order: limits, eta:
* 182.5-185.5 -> -0.0027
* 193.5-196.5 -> 0.0062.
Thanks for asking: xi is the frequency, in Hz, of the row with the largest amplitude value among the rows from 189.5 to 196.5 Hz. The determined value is 193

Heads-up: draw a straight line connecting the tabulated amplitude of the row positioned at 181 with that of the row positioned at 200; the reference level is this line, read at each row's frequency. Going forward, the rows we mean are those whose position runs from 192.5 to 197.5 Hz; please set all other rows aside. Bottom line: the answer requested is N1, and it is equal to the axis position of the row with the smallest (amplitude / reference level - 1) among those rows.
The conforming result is 196 Hz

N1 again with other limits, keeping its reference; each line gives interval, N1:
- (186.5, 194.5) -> 188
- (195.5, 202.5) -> 196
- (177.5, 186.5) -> 179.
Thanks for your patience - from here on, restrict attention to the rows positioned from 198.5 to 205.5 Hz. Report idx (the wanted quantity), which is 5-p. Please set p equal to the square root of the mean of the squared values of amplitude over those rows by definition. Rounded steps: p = 5.3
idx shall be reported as -0.3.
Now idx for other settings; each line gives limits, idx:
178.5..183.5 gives -0.7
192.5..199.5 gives -0.3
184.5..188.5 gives -0.6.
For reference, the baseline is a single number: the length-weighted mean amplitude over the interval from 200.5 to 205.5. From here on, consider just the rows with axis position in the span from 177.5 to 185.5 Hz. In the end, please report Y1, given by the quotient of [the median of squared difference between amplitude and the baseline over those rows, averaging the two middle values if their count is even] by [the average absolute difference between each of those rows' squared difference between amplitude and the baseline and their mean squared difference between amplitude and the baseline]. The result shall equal 2.1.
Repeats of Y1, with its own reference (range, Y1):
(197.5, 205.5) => 0.9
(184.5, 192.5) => 0.8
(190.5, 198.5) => 1.9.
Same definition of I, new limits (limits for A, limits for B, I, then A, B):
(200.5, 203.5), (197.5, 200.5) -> 1.02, 5.29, 5.19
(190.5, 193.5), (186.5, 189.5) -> 0.98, 5.45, 5.57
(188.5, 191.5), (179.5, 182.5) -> 0.96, 5.45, 5.69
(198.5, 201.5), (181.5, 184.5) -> 0.93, 5.31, 5.69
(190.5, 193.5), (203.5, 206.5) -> 1.03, 5.45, 5.31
